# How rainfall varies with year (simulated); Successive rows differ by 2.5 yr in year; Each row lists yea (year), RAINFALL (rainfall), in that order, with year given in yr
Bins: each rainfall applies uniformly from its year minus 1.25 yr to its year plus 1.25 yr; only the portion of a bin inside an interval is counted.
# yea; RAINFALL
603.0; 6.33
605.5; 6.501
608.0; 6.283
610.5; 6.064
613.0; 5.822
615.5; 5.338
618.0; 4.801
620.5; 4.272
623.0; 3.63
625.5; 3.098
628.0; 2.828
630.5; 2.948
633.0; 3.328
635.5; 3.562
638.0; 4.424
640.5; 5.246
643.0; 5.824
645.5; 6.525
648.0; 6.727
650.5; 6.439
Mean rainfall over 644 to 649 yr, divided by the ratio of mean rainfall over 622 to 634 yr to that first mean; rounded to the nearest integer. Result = 14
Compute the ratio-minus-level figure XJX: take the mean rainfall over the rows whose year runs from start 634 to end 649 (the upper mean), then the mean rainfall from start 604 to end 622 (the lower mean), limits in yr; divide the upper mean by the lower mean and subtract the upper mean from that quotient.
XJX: -4.4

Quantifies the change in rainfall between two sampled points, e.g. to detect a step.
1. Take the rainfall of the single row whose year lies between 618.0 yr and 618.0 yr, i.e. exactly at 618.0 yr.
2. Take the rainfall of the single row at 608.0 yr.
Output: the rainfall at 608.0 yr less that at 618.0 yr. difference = 1.5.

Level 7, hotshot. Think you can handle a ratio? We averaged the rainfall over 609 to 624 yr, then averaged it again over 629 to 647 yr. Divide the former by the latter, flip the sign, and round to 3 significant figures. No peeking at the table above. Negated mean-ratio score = -1.10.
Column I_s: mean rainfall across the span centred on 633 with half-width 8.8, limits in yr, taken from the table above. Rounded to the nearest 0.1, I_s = 3.6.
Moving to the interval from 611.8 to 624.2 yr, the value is 4.8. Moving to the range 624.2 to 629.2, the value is 3.0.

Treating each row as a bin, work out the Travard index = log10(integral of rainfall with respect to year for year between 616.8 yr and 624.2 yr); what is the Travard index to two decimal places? 1.50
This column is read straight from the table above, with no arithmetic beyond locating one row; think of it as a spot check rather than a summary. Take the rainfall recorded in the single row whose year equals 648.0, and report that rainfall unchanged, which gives 6.727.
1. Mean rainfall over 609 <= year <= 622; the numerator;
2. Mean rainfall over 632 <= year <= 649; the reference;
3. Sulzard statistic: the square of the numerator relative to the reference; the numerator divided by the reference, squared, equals 1.1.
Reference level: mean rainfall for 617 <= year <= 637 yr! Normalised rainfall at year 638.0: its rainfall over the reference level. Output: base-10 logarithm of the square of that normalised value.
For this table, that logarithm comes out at 0.19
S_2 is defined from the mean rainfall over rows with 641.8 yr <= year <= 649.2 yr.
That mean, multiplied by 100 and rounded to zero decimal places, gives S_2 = 636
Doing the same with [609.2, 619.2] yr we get 551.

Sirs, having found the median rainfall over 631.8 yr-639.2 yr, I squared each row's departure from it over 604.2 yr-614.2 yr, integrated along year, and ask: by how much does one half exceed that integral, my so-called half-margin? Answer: -68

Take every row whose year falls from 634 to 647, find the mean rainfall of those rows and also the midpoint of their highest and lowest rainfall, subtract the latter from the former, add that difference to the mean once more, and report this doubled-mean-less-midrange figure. 5.2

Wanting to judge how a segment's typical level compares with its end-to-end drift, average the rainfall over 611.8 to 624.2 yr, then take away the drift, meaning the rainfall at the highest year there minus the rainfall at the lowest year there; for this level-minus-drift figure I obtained 7.0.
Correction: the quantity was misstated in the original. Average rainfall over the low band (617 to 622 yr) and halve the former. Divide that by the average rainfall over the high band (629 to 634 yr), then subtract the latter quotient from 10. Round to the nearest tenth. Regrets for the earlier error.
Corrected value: 9.3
